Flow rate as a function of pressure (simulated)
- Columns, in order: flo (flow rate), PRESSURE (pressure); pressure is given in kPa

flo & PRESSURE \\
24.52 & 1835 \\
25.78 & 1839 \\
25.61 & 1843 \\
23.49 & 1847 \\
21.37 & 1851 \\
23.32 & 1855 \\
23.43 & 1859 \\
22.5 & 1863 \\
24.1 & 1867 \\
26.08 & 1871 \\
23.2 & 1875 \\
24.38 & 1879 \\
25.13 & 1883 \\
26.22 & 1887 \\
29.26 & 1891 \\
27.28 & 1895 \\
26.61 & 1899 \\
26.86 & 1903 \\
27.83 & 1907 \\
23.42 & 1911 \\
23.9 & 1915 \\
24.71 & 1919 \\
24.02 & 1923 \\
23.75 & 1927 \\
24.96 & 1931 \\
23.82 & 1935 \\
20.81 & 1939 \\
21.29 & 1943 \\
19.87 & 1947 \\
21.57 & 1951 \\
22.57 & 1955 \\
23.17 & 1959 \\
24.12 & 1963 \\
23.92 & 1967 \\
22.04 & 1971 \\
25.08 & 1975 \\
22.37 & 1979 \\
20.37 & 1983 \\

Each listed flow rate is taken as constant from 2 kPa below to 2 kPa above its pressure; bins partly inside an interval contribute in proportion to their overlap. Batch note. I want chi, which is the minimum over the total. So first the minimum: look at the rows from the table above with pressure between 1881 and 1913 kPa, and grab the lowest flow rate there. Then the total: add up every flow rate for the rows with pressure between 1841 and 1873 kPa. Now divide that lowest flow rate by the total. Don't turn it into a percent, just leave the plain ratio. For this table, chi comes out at 0.123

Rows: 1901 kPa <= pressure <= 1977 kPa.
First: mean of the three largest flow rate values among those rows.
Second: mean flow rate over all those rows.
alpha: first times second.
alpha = 627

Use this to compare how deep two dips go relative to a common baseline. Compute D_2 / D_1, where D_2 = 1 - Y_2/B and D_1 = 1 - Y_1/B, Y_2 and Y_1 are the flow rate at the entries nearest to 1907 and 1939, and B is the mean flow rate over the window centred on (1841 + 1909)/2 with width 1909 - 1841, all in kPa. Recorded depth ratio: -0.6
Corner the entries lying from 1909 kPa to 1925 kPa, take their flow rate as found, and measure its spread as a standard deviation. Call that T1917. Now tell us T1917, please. 0.5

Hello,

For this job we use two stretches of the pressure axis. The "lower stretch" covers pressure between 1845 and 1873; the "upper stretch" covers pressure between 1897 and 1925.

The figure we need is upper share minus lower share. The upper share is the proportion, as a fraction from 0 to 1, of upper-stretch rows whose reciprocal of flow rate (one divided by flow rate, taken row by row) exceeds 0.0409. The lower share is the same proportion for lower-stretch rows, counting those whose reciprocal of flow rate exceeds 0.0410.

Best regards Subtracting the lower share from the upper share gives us -0.4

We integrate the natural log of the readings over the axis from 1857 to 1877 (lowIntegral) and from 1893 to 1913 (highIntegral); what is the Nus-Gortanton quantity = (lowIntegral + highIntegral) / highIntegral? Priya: 1.97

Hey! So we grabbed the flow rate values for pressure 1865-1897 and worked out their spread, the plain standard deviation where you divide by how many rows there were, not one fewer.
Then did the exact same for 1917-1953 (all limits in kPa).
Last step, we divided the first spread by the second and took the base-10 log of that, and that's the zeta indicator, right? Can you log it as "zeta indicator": 0.013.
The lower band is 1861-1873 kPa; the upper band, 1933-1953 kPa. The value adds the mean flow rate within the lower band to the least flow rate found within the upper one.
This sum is 44.1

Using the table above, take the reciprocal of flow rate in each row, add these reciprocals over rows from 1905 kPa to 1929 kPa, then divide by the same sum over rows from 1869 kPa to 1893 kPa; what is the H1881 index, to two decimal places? 1.04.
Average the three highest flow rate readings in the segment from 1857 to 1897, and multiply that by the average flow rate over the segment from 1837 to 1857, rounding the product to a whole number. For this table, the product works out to 660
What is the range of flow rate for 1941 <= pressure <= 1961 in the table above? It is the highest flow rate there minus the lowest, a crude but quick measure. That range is 3.30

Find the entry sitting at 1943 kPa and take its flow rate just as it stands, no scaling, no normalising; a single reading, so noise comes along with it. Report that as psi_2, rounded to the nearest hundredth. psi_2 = 21.29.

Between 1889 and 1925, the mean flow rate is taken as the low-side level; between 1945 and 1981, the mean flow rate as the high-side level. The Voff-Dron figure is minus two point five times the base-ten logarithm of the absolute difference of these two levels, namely -1.28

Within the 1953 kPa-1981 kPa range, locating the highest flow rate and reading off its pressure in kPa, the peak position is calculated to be 1975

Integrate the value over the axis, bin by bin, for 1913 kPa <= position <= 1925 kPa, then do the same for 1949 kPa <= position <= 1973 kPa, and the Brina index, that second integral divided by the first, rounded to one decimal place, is 1.9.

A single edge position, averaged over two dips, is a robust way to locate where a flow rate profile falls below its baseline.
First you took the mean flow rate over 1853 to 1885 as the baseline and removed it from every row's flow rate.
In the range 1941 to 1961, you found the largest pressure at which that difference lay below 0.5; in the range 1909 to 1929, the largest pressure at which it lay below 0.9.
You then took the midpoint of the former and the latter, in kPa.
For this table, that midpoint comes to 1943 kPa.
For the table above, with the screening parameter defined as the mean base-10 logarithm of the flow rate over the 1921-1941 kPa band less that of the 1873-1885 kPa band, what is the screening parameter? -0.01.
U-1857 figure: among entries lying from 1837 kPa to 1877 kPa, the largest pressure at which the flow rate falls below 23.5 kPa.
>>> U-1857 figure 1875 kPa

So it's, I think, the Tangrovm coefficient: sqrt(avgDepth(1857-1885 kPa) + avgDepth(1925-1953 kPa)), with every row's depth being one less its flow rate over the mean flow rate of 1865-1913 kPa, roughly 0.453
